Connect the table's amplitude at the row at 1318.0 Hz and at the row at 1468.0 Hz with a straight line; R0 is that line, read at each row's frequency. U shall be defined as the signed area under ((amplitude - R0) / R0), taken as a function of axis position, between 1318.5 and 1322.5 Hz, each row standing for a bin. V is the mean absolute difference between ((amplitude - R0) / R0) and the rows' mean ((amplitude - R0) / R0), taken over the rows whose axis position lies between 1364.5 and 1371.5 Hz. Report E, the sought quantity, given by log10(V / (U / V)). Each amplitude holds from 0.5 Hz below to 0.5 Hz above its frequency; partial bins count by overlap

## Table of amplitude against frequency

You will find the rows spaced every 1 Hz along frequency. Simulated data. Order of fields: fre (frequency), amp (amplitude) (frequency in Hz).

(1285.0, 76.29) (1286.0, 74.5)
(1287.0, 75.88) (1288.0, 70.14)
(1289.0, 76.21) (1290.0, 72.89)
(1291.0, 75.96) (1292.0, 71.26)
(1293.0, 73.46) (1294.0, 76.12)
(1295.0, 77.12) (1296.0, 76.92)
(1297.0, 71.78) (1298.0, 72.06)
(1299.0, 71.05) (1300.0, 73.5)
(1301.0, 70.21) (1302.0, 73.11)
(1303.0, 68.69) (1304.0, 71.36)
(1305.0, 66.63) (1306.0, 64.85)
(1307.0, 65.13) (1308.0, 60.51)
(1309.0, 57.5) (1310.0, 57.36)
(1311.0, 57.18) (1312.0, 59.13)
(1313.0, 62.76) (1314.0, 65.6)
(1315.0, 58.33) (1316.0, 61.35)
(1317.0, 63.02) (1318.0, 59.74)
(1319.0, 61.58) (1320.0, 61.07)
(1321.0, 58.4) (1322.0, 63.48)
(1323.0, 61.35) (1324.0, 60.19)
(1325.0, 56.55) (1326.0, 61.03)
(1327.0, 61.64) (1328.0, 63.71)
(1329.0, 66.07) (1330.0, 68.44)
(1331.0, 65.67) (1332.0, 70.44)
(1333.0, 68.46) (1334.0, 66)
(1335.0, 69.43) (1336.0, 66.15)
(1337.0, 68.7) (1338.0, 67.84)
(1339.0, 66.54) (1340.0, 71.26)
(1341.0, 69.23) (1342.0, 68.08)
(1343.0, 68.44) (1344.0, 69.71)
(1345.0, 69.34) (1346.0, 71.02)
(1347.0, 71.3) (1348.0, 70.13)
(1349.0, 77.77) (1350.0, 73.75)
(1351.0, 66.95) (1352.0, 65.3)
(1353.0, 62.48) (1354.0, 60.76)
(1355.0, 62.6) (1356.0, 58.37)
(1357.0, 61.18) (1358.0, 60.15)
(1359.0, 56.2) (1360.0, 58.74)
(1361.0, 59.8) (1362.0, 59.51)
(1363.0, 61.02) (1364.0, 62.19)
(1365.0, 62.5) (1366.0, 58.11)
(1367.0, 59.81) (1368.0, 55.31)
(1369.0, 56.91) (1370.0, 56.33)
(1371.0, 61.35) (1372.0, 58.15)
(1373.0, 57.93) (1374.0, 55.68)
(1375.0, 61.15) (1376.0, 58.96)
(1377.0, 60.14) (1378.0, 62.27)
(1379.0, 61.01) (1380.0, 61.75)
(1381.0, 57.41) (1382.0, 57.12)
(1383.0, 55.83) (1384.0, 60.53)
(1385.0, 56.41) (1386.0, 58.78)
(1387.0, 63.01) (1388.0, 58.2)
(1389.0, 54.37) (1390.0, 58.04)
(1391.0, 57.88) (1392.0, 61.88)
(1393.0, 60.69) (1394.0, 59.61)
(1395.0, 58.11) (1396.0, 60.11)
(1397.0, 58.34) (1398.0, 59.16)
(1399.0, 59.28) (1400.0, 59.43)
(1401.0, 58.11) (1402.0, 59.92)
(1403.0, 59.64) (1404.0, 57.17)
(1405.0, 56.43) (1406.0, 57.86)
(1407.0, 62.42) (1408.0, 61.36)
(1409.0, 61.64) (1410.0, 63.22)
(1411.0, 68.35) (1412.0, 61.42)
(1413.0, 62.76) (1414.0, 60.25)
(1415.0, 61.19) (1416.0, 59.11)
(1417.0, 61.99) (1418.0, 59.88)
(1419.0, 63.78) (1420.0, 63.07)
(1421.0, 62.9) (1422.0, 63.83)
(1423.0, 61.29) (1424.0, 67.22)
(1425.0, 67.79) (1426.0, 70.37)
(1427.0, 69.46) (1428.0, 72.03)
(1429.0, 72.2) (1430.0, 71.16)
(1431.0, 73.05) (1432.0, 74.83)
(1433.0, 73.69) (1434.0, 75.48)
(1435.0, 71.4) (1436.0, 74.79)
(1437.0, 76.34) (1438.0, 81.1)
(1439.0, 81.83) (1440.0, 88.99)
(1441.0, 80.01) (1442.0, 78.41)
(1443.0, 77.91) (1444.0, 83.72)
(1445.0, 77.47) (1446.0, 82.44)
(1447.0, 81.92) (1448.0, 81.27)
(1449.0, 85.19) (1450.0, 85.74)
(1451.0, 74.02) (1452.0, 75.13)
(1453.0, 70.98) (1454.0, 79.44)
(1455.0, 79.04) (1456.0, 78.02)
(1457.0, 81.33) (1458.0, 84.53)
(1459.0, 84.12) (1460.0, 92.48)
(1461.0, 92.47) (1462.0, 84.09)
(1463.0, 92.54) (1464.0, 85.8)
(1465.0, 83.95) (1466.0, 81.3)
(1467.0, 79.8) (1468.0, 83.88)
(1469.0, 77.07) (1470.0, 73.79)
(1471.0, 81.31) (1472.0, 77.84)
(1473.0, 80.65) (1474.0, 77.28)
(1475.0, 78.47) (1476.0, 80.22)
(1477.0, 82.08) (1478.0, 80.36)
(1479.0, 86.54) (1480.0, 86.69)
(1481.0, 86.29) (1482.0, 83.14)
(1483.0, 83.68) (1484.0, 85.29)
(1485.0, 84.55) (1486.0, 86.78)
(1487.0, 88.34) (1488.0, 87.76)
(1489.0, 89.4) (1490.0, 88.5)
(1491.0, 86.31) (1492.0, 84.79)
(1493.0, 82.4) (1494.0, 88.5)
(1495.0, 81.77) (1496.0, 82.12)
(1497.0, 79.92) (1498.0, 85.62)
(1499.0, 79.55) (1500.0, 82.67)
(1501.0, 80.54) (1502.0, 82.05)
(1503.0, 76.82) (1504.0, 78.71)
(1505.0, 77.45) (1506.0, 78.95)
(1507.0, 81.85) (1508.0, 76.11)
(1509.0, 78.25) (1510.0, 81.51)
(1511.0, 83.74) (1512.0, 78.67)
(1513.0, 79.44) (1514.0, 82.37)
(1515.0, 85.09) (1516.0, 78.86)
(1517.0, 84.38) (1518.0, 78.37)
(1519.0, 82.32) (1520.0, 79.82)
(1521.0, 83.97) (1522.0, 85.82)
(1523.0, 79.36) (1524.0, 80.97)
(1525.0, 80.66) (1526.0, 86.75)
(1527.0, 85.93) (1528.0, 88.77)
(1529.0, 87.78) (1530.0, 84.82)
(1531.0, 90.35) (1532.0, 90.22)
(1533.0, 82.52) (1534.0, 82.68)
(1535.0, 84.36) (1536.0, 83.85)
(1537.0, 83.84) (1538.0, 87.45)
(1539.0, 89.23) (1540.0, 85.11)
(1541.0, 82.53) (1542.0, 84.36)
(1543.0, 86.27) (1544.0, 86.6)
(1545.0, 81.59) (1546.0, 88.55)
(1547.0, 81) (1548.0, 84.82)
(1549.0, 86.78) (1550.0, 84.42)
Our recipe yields -1.8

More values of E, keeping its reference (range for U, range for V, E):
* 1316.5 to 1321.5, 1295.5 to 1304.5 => -1.8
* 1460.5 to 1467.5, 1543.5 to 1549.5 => -2.5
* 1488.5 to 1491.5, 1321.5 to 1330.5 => -1.2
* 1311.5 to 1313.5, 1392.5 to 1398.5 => -2.6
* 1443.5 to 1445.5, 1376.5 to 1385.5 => -1.0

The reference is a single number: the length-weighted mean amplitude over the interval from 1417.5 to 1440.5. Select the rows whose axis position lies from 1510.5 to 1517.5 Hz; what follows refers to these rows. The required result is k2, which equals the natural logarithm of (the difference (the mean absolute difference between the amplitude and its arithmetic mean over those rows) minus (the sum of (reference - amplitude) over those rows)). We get 4.34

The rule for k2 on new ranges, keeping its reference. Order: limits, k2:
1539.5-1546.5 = 4.59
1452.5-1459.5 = 4.14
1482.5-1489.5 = 4.70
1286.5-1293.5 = 2.98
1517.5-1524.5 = 4.31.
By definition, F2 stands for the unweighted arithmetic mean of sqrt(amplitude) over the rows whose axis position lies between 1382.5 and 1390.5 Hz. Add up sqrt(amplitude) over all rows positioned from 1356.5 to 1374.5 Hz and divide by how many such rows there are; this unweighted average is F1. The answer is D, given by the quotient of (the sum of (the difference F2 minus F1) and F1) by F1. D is 0.99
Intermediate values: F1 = 7.68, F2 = 7.6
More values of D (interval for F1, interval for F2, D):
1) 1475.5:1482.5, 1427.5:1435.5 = 0.93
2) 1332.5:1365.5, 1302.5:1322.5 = 0.97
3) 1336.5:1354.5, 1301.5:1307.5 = 1.00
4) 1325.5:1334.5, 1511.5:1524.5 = 1.11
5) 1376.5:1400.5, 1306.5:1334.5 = 1.03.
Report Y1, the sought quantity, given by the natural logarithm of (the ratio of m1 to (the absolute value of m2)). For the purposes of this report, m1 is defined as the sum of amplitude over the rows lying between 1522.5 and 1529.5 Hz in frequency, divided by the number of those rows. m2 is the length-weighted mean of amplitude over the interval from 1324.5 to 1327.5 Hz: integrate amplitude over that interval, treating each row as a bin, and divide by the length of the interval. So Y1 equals 0.34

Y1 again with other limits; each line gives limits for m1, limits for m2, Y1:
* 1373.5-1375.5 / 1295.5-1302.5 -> -0.22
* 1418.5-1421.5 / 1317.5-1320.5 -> 0.04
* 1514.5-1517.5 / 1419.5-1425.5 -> 0.25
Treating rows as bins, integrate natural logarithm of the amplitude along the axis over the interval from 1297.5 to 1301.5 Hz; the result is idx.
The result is 17.1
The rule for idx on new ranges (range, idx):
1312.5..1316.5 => 16.5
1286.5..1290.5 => 17.2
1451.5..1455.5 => 17.3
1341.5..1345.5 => 16.9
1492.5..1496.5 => 17.7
